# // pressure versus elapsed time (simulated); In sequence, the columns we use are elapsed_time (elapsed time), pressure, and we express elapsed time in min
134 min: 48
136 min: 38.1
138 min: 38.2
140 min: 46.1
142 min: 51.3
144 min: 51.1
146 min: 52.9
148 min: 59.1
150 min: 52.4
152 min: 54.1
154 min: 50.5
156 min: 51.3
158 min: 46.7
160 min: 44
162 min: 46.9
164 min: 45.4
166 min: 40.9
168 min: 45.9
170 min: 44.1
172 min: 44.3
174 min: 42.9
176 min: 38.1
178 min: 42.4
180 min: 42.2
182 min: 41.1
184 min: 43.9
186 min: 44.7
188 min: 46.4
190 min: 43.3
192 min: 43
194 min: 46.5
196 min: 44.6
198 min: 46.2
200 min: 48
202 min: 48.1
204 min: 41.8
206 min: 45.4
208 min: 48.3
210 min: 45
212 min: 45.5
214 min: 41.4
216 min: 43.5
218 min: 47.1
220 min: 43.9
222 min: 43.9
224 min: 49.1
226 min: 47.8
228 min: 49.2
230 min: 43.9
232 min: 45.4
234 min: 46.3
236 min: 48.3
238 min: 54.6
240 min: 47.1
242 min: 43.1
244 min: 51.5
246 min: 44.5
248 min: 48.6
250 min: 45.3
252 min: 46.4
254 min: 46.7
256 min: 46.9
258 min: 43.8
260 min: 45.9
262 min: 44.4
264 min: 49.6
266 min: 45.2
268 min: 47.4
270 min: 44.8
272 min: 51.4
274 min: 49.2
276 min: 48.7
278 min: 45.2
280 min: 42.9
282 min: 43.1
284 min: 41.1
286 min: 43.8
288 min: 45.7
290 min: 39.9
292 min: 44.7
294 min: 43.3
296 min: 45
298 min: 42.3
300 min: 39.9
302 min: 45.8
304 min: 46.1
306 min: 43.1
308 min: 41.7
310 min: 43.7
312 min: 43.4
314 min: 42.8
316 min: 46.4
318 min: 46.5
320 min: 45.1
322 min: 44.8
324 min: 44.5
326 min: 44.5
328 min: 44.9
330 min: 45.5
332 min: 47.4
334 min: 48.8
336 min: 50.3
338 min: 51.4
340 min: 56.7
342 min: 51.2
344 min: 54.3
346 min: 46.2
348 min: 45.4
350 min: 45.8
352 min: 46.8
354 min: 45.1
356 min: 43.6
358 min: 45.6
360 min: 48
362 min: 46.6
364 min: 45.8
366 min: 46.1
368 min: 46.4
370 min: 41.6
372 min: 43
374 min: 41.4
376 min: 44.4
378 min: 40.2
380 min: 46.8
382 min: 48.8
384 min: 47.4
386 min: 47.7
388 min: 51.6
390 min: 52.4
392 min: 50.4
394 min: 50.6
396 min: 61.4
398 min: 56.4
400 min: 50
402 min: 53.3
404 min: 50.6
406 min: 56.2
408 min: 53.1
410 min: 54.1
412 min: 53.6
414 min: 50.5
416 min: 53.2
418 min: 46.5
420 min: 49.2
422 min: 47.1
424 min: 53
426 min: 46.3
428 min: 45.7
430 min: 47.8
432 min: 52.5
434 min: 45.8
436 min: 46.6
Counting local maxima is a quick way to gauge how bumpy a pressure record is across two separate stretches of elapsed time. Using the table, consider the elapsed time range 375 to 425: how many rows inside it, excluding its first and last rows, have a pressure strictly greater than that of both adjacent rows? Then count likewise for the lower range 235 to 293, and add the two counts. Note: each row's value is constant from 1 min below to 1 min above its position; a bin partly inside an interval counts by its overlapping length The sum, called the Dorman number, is 18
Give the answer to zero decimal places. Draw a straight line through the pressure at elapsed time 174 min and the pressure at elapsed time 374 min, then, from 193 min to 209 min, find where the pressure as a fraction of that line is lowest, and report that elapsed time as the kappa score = 204 min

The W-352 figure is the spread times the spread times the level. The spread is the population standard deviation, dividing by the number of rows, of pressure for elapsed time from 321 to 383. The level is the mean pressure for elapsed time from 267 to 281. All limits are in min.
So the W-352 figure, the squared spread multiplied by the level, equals 568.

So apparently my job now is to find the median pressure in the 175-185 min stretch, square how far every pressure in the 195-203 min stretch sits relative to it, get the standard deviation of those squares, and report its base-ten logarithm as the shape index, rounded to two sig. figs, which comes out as 1.1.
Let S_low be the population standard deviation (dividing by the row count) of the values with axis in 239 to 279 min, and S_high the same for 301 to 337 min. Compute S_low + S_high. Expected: 4.4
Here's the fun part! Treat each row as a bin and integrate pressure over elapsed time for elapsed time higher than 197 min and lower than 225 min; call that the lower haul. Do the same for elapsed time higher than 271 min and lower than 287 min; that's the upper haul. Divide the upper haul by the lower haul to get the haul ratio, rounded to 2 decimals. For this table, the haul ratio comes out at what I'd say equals 0.57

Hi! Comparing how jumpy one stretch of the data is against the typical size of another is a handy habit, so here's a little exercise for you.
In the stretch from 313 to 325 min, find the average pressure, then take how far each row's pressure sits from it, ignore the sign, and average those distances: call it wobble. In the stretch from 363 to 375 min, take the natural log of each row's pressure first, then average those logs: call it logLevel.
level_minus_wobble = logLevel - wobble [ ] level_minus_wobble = 2.8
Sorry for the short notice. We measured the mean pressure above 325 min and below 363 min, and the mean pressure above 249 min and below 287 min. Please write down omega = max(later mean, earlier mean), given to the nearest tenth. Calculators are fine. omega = 47.8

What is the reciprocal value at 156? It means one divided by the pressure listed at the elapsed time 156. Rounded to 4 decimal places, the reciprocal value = 0.0195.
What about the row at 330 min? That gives 0.0220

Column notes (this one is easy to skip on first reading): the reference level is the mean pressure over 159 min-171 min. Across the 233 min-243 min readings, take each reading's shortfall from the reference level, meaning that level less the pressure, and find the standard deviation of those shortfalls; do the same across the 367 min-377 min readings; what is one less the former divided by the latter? -1.0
